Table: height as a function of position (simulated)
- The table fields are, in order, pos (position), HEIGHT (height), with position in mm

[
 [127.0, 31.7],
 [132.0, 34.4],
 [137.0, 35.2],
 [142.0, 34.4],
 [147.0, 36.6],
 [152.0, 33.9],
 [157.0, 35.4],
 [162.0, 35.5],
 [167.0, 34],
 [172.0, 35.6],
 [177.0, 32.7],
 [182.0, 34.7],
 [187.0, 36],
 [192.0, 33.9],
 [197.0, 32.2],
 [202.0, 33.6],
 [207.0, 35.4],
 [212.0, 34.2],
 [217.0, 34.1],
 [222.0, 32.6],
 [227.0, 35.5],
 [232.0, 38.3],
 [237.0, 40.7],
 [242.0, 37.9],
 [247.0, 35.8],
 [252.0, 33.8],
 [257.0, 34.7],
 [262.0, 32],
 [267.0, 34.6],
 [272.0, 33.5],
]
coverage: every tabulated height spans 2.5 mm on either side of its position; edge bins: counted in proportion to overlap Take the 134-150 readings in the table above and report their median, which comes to 35.2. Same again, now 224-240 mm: 38.3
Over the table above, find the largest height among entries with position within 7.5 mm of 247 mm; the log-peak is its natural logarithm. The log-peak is 3.63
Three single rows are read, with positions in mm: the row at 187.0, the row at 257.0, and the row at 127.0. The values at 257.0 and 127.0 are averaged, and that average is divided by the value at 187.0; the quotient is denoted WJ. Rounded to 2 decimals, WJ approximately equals 0.92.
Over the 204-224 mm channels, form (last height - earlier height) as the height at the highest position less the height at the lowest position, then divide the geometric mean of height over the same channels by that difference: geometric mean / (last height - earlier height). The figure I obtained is -12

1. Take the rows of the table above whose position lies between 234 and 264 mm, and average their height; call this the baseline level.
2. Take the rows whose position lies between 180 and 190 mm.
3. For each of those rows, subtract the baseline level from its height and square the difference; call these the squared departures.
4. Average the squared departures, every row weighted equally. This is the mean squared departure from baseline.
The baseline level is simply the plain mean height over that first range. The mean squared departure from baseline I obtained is 1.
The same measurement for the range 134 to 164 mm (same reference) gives 1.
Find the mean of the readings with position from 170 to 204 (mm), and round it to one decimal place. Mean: 34.1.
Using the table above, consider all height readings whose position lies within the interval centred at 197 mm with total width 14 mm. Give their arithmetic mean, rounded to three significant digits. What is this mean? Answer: 33.2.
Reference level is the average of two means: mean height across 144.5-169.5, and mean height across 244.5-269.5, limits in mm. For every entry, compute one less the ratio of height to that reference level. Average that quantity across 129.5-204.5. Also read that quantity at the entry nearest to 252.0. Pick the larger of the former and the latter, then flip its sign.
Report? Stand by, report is -0.02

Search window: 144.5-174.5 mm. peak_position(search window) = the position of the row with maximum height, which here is 147.0 mm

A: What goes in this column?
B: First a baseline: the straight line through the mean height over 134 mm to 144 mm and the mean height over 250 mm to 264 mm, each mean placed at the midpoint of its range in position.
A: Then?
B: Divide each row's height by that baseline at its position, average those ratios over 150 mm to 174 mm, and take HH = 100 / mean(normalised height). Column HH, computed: 99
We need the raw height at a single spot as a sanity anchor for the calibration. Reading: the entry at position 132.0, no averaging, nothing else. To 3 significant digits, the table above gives 34.4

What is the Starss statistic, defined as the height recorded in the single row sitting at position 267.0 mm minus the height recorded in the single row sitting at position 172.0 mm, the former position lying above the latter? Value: -1.0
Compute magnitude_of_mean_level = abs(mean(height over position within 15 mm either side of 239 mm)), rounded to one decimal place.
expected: 37.0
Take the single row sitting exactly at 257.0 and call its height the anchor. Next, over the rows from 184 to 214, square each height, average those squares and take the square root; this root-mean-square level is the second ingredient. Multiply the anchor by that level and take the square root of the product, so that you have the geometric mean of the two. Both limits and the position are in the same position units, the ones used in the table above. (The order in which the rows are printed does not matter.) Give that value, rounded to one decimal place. 34.5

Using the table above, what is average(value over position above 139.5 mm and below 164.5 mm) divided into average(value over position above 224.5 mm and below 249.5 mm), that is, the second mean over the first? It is 1.07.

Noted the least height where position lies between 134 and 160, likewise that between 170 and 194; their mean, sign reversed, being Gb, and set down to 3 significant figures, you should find -33.3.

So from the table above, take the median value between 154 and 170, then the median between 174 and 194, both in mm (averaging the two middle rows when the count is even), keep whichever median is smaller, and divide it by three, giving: 11.4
